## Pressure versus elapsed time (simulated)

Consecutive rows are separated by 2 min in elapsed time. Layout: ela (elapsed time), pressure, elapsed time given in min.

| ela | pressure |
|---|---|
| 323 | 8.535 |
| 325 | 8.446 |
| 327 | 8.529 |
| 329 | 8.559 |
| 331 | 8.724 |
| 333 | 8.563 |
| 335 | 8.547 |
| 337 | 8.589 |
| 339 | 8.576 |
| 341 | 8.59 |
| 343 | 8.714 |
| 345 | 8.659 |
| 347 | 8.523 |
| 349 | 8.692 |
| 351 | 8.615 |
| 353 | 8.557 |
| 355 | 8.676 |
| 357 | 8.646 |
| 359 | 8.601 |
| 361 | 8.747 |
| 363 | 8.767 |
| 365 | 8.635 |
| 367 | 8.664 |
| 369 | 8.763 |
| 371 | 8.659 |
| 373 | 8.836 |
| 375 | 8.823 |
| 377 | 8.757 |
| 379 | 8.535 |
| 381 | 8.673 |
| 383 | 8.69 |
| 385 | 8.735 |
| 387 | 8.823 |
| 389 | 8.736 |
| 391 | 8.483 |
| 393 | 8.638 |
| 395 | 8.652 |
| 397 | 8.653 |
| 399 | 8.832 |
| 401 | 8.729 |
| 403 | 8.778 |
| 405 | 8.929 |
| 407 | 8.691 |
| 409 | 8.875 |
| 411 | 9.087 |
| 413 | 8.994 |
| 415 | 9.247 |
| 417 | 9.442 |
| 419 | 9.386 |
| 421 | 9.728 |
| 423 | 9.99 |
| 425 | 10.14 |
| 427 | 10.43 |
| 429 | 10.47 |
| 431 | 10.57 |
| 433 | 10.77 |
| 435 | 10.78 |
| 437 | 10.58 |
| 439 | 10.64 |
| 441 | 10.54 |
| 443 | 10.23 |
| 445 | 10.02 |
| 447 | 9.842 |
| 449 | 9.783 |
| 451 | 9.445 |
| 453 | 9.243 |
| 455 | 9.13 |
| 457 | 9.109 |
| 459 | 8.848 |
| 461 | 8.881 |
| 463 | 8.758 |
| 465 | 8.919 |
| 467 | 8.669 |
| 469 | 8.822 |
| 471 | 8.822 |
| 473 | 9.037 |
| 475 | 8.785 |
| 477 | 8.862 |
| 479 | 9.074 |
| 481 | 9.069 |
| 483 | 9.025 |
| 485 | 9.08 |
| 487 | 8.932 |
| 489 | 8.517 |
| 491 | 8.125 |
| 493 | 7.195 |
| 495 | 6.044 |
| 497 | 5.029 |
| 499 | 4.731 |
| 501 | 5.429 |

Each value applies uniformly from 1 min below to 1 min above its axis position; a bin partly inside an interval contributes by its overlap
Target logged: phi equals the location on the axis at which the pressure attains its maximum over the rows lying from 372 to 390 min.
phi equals 373 min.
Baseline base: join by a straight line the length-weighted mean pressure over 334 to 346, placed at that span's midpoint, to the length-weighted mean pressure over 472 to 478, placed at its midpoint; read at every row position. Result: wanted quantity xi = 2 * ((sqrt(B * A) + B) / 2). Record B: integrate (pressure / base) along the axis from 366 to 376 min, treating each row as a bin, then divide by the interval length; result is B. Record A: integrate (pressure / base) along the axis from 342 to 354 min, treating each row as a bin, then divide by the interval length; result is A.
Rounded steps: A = 1.00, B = 1.01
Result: 2.01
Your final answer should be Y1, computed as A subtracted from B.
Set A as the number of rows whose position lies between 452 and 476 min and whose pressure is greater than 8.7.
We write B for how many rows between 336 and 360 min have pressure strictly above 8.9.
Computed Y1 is -11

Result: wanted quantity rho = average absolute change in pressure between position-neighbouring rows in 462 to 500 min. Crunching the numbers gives 0.321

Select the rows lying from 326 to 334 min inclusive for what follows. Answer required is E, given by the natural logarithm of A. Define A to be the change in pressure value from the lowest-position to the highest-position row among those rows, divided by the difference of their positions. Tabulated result -5.2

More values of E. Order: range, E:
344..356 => -6.4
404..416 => -3.4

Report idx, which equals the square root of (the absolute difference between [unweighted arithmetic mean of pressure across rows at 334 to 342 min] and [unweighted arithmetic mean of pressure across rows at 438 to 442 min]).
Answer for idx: 1.42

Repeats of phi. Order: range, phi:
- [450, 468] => 451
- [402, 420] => 417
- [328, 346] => 331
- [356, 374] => 373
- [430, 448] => 435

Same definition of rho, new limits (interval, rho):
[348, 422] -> 0.116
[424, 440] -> 0.129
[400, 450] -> 0.164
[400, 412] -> 0.167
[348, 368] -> 0.073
